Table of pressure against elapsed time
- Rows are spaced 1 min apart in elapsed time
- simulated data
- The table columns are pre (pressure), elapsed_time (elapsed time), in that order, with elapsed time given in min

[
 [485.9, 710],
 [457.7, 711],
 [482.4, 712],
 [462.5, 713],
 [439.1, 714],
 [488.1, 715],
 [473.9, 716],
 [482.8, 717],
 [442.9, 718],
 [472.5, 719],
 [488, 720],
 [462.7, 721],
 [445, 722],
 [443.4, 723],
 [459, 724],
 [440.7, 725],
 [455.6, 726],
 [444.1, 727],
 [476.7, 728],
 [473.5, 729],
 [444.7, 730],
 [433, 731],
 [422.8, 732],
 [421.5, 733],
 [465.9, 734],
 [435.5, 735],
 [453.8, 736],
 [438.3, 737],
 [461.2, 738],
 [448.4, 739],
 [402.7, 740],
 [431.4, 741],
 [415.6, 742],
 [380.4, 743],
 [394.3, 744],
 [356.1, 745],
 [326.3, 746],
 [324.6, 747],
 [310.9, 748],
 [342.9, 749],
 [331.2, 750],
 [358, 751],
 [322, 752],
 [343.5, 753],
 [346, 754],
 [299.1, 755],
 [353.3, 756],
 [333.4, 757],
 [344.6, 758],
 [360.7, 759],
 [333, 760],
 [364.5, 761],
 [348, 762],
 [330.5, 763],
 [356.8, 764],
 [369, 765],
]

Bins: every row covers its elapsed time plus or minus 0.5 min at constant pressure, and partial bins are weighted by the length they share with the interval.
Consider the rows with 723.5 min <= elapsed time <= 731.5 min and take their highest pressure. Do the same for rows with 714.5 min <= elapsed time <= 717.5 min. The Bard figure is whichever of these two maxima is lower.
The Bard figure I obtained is 477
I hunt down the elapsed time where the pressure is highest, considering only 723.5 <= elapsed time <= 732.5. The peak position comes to 728 min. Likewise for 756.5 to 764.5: 761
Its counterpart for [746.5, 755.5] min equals 751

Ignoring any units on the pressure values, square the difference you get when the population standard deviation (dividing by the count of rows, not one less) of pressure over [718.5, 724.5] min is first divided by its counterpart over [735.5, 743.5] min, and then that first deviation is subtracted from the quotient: 220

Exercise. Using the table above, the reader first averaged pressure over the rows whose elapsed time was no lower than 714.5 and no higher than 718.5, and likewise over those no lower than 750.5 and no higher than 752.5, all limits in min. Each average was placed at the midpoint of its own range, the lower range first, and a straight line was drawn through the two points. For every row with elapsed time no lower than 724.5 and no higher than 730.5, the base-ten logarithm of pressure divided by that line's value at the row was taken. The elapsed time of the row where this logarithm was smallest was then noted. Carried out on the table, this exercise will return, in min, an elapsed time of 725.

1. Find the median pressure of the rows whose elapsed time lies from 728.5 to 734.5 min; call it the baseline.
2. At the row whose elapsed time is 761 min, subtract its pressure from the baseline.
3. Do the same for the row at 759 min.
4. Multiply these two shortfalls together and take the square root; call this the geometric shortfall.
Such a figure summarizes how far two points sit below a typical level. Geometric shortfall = 76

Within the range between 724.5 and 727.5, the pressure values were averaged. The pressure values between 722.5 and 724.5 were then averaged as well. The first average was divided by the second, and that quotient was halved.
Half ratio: 0.50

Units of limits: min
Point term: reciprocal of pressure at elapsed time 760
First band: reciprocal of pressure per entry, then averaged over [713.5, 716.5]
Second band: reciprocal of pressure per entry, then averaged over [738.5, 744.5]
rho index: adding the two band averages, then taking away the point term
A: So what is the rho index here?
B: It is 0.0016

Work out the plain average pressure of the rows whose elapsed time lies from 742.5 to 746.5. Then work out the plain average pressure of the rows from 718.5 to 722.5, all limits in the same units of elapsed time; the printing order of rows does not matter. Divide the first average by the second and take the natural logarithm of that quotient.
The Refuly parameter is -0.25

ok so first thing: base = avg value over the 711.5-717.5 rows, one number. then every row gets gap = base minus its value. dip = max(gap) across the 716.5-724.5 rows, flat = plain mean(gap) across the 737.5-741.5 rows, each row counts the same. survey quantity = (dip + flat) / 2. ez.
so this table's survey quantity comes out 32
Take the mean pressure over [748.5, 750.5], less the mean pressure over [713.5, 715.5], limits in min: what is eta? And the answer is -127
